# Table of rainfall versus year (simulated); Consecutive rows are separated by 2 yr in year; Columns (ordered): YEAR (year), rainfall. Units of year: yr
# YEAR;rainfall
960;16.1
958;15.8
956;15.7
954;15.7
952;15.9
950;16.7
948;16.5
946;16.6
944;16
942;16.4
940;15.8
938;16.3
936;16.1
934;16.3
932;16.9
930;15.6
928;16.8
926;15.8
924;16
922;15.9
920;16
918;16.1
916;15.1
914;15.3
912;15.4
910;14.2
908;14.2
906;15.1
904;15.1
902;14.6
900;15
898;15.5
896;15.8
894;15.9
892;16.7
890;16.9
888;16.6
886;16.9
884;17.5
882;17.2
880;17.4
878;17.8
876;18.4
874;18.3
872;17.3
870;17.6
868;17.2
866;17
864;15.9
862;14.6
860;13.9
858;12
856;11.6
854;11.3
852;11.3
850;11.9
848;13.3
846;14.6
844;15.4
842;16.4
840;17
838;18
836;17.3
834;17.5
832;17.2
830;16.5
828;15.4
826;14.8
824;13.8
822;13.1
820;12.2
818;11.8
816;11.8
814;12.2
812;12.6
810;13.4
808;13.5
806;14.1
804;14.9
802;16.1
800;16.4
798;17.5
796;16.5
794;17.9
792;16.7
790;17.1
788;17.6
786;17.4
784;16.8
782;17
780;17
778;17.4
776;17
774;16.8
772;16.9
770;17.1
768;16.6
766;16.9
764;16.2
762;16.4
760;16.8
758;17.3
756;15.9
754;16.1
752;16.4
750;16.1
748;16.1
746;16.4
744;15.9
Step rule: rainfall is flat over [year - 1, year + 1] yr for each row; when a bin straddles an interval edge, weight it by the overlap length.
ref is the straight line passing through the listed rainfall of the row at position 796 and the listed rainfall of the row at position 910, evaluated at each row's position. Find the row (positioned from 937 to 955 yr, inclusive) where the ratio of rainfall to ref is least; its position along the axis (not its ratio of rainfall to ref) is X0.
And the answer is 940 yr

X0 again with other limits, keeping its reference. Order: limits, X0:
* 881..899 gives 898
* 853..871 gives 854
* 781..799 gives 796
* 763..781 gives 764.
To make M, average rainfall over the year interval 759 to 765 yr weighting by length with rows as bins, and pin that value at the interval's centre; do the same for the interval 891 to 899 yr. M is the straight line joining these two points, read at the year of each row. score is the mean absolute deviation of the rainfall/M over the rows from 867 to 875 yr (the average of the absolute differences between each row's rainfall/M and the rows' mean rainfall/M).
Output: 0.022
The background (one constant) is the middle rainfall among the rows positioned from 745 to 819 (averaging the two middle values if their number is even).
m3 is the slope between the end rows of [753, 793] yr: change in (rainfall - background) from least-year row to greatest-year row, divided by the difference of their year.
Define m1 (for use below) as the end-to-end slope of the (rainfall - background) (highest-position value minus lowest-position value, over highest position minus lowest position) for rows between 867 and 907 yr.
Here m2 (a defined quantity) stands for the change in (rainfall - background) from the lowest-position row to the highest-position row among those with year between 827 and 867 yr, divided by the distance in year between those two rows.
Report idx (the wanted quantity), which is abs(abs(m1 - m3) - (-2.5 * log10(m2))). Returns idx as 3.37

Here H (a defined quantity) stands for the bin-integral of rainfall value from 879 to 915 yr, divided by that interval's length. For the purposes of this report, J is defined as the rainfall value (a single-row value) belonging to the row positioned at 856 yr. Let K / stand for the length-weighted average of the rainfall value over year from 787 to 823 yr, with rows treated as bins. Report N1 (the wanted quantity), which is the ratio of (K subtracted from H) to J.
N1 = 0.10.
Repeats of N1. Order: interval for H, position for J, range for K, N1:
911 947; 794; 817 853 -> 0.06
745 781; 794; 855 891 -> 0.02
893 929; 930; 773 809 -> -0.07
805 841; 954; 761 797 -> -0.15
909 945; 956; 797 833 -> 0.10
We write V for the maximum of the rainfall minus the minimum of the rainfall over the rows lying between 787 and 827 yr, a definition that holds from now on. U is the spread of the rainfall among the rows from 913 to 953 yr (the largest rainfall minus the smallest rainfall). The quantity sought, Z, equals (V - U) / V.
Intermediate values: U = 1.8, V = 6.1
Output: 0.7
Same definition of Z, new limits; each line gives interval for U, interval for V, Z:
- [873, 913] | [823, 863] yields 0.4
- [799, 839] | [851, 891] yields 0.1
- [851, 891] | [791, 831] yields -0.2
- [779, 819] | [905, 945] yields -1.3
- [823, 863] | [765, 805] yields -1.2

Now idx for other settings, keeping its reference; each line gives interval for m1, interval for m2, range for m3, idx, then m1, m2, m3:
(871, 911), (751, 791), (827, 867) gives 4.21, -0.082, 0.018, 0.042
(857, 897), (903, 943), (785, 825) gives 3.47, 0.100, 0.034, -0.095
